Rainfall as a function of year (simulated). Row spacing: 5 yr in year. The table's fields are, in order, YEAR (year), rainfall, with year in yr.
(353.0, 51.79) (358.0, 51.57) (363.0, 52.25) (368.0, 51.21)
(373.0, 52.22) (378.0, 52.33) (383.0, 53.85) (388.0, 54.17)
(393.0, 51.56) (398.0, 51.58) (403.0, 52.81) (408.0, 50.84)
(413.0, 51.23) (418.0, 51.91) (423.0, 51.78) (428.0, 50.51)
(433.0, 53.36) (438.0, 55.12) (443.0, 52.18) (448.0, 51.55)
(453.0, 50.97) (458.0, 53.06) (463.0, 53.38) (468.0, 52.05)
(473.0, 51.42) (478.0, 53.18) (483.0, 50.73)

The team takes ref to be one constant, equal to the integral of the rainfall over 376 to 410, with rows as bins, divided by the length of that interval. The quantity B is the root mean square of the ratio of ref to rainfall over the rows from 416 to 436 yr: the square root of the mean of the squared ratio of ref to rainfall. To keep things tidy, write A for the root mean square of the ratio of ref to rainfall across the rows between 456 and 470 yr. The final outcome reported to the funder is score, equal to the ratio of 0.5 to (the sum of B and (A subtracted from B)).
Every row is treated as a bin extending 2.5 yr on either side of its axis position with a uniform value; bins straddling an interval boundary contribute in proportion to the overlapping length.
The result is 0.485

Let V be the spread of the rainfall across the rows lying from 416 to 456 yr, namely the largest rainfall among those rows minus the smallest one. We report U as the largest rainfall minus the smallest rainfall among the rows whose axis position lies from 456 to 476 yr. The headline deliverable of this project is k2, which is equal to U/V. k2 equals 0.43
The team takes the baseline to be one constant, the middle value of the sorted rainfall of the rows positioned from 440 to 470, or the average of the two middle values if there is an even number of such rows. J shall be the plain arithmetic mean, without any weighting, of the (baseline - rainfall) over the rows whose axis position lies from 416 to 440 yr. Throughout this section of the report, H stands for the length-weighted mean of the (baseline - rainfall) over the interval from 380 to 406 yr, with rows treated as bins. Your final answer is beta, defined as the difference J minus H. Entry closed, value 0.2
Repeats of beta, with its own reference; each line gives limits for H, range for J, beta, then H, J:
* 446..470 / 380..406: -0.6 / -0.10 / -0.68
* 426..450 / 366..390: -0.1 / -0.49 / -0.64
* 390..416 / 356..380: -0.3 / 0.46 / 0.20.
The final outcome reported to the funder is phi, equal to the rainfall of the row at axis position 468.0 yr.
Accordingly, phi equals 52.05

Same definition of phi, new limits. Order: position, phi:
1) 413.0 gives 51.23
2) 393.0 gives 51.56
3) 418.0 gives 51.91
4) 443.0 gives 52.18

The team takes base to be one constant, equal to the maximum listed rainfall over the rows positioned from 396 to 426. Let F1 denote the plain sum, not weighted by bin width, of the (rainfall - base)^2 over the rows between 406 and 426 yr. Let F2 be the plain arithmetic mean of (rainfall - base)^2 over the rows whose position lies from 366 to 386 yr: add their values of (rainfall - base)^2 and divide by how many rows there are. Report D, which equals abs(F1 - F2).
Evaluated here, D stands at 7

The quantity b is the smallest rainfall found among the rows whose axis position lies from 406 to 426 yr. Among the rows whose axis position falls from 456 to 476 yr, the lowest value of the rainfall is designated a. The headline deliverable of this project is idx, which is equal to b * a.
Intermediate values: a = 51.42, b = 50.84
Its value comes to 2614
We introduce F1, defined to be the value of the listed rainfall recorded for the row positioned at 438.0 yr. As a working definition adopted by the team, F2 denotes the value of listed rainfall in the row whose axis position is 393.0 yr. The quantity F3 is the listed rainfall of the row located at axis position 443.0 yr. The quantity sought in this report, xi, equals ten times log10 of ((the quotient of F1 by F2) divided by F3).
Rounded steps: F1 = 55.12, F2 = 51.56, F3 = 52.18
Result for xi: -16.9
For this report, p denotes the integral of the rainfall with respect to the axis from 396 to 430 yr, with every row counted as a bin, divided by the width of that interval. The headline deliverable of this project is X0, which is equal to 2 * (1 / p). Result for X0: 0.0388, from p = 51.5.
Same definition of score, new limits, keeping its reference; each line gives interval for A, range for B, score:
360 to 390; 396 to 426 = 0.484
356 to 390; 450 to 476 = 0.494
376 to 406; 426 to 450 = 0.498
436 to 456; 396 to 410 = 0.487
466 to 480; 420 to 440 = 0.505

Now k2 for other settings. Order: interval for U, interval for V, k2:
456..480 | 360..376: 1.88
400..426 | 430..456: 0.47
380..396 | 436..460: 0.63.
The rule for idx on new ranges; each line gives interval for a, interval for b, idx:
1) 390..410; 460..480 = 2614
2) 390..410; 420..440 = 2568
